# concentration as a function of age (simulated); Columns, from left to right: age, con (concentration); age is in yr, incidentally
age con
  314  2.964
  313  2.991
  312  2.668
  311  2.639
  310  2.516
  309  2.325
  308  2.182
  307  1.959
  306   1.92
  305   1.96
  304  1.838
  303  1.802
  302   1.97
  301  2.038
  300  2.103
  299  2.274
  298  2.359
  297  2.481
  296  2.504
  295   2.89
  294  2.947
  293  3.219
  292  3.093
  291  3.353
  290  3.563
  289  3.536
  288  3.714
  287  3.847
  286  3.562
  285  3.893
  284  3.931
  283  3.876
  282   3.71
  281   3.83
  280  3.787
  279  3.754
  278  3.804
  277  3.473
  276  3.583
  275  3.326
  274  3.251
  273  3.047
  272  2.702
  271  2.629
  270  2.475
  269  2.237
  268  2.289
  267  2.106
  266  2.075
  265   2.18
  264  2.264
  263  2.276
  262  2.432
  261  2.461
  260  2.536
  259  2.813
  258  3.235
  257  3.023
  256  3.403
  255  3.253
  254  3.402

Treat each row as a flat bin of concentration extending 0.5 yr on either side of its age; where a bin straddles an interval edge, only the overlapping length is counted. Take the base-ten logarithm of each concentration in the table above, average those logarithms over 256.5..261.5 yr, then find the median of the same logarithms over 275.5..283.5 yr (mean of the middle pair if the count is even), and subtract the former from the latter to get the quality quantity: 0.13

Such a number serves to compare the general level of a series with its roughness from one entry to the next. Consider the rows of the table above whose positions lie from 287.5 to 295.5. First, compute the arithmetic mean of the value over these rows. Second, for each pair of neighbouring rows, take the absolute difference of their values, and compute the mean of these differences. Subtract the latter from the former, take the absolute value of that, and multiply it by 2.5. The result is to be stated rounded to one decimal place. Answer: 7.8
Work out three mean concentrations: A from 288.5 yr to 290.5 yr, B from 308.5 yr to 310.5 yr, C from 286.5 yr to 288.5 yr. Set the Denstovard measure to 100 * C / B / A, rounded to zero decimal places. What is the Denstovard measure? 44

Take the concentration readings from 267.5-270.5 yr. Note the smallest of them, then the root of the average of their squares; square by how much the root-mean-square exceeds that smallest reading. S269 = 0.010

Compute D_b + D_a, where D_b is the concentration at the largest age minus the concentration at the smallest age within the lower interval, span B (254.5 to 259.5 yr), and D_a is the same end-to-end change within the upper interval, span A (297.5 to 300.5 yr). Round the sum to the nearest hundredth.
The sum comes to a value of -0.70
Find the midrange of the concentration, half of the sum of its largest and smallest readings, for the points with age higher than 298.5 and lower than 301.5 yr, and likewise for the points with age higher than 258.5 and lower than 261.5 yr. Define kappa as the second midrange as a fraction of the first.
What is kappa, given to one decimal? 1.2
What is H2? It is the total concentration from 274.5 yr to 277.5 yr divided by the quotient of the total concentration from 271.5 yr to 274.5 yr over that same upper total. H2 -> 12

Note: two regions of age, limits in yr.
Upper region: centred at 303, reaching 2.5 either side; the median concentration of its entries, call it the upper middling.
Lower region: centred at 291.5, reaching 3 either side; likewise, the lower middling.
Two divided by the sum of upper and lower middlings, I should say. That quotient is 0.38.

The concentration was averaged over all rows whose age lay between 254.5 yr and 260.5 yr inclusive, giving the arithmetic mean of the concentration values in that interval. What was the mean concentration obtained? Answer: 3.0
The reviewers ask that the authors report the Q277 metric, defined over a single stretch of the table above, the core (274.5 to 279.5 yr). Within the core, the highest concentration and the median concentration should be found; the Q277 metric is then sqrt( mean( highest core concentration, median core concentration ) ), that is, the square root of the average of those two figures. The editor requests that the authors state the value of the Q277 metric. 1.92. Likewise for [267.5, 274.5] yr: 1.71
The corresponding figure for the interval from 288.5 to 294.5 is 1.85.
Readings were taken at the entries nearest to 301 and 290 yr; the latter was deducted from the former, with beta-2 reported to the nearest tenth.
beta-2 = -1.5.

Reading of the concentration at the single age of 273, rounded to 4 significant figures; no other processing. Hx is 3.047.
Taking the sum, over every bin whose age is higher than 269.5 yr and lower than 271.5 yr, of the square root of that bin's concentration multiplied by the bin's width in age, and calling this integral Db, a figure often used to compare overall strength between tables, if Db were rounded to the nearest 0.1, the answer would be 3.2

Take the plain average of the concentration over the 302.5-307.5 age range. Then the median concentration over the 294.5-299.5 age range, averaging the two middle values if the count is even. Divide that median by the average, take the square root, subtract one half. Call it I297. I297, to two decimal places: 0.64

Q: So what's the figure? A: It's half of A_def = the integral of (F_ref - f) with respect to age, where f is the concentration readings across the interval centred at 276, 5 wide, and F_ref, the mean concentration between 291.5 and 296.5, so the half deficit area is -1.4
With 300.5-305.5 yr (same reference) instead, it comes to 2.5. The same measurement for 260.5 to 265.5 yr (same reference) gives 1.5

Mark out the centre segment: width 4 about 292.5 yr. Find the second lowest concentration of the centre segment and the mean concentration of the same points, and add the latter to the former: 6.2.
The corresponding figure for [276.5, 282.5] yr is 7.4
